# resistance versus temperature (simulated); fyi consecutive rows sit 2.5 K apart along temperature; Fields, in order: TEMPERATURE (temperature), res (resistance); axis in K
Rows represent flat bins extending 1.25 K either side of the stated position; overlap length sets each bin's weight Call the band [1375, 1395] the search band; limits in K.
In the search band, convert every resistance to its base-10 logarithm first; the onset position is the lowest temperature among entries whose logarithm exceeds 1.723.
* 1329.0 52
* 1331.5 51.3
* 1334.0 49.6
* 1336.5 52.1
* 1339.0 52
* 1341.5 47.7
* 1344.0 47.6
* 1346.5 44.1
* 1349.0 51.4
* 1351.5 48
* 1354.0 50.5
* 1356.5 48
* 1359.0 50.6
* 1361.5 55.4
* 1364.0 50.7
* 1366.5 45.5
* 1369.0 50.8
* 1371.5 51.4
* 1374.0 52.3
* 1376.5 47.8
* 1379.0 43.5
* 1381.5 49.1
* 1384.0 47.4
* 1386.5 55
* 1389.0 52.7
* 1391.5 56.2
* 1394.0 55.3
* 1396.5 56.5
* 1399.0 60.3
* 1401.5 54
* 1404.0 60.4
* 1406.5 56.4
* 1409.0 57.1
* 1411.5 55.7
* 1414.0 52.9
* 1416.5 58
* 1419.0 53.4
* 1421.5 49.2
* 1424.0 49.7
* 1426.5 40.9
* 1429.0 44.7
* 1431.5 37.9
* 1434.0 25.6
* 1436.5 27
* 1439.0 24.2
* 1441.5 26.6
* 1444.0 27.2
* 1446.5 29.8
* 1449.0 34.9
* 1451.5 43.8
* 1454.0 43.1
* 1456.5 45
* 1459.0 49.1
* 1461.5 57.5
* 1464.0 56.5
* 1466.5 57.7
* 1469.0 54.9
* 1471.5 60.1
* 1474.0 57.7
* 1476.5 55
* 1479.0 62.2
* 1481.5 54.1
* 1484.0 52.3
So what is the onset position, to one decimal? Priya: 1386.5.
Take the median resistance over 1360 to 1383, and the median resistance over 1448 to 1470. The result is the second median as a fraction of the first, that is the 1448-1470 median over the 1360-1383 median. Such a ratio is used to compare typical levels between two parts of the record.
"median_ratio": 1.0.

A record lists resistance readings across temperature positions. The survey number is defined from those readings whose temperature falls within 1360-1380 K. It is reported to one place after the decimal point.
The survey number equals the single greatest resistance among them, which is 55.4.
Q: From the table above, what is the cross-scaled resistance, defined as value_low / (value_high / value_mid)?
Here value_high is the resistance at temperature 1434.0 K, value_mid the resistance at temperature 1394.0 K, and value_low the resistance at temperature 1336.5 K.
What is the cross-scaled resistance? 113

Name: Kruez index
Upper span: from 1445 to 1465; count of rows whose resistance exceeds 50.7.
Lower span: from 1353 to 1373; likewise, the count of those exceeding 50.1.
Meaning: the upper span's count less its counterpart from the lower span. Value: -4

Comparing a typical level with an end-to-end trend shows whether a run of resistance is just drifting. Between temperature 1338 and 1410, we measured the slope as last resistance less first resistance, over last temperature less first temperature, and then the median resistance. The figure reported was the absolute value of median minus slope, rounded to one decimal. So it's 51.3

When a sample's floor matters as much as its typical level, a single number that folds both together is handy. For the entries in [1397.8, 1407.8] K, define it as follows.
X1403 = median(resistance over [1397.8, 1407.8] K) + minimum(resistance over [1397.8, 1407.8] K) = 112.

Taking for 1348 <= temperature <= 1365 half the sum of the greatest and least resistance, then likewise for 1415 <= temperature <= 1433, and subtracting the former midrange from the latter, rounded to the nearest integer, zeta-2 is -4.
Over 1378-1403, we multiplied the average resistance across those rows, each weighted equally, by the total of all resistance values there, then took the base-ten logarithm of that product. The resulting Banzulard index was 4.45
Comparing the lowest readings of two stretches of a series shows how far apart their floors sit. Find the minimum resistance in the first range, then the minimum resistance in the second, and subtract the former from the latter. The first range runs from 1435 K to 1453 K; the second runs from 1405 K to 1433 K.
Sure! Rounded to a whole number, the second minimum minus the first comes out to 14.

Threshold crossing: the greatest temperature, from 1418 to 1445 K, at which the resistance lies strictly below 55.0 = 1444.0 K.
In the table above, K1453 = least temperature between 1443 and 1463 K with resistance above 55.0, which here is 1461.5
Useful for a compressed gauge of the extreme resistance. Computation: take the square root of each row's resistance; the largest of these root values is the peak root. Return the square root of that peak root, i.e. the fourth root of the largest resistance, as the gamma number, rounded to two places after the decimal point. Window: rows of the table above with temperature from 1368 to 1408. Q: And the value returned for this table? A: 2.79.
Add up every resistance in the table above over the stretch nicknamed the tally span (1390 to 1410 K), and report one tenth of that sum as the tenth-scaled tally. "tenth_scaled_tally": 46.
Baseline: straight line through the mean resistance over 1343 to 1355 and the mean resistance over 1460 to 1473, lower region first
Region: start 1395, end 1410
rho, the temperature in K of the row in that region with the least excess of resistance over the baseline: 1401.5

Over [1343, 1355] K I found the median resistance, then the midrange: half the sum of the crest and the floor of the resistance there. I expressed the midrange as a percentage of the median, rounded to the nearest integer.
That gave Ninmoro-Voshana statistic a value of 99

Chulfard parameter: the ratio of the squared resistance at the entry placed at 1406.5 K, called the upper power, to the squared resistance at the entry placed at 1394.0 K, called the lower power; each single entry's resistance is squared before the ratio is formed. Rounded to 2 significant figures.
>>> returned 1.0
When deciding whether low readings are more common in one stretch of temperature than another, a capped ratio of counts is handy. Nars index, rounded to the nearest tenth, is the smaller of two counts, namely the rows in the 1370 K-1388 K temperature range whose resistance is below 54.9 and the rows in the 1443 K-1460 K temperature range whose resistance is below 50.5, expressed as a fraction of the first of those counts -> 1.0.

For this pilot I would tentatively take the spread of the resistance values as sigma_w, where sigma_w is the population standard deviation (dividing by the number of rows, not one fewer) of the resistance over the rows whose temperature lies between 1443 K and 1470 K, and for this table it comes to 11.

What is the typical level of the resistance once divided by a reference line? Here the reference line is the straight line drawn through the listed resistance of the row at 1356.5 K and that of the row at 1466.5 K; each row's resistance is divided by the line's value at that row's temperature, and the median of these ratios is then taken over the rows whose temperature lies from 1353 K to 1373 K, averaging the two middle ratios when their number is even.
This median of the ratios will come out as 1.04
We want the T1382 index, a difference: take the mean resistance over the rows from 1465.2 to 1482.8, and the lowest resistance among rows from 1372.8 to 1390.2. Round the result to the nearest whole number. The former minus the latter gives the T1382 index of 14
